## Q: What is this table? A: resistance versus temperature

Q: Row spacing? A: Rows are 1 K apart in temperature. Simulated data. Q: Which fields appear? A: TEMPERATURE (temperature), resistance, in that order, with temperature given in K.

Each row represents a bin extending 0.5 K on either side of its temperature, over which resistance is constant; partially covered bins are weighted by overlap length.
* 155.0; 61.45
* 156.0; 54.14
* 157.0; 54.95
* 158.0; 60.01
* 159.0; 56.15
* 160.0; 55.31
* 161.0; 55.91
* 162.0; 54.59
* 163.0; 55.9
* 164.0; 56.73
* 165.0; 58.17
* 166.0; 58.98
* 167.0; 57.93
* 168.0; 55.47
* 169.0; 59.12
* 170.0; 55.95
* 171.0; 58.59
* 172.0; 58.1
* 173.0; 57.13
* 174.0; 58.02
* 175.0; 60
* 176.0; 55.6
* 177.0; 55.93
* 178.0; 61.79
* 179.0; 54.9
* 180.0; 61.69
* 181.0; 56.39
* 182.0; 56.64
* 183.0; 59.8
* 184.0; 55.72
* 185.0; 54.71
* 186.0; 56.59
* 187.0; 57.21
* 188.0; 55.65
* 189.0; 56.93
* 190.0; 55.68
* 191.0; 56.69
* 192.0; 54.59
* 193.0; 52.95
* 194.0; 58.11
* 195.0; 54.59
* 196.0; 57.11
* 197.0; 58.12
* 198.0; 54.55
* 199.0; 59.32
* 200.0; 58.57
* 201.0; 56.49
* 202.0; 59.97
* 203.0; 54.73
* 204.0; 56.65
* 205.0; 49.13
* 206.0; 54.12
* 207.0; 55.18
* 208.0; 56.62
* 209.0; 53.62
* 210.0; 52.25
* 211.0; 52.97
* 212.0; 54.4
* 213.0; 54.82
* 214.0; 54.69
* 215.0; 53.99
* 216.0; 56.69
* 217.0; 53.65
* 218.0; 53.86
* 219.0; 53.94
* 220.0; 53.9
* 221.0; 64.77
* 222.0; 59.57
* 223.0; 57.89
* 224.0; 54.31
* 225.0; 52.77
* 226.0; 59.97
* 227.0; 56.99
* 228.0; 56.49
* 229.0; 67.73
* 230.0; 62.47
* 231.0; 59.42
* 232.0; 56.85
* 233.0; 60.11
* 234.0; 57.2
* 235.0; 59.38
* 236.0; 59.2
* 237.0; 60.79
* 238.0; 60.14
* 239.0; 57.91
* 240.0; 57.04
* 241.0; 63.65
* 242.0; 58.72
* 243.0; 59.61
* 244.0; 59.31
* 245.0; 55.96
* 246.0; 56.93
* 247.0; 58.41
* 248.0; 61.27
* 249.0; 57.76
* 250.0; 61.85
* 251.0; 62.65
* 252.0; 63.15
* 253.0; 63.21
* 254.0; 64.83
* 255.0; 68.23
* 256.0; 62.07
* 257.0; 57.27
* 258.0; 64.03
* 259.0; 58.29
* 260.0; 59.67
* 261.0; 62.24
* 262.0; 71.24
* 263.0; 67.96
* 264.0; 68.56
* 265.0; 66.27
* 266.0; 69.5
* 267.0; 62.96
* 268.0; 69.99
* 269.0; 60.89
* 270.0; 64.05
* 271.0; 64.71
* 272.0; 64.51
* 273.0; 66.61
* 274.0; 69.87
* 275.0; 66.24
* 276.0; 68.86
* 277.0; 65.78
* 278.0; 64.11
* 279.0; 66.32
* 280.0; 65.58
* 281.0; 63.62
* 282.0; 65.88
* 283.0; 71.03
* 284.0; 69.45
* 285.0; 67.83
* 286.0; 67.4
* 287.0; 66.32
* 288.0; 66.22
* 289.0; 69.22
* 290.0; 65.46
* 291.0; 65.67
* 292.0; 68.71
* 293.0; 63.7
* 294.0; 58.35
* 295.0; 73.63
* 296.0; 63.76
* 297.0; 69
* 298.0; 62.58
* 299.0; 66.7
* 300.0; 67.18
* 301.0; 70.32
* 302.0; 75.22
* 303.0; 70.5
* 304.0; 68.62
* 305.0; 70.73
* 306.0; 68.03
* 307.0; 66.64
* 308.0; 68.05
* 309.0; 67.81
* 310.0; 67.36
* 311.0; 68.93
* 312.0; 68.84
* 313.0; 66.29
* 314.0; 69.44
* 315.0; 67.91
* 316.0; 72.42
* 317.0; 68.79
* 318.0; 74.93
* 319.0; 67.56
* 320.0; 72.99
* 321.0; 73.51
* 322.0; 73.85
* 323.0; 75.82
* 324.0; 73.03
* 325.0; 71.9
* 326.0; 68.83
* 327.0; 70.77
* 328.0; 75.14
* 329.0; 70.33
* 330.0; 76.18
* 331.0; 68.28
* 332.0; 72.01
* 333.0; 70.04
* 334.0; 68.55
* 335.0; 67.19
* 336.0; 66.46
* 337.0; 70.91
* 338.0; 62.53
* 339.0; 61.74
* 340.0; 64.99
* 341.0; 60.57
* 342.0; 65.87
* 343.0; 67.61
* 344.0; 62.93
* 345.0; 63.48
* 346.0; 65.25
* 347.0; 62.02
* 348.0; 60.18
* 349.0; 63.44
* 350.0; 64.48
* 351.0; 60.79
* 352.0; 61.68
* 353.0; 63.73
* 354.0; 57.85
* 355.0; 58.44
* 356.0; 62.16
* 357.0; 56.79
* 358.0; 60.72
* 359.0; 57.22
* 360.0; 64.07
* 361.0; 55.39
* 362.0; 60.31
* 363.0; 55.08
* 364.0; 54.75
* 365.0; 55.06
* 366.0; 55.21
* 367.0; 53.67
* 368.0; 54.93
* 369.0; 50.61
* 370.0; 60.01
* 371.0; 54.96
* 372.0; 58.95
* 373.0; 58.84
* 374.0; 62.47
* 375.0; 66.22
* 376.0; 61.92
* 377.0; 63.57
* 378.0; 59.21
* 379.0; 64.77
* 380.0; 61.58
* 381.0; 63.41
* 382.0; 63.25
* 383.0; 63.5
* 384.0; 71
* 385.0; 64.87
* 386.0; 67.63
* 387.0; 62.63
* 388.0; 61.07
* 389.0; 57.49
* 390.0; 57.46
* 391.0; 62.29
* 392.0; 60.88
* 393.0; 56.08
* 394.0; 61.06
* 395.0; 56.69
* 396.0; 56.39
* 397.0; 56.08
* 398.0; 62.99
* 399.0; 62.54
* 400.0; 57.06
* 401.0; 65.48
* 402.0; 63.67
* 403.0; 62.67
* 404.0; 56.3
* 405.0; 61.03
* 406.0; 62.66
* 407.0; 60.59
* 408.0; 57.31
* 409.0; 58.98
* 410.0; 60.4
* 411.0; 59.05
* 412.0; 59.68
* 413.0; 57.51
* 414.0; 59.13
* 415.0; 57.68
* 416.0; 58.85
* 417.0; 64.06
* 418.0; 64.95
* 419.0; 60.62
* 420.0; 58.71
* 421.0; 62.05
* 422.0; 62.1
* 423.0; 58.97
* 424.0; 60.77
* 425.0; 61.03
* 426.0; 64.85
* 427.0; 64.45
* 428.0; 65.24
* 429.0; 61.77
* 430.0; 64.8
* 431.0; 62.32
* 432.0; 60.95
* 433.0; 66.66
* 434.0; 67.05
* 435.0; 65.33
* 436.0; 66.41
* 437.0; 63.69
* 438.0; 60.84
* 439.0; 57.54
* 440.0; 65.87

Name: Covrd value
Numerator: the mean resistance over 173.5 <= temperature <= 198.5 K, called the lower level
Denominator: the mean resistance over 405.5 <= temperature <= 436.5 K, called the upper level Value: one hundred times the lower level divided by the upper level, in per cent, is 92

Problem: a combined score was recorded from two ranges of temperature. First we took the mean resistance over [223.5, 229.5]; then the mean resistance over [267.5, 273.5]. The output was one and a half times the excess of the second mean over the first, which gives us 11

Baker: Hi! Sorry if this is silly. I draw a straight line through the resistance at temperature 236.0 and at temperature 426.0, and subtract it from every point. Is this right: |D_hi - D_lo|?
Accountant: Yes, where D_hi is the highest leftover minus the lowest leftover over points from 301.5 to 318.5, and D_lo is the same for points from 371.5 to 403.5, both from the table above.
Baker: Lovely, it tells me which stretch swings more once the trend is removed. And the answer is 6.0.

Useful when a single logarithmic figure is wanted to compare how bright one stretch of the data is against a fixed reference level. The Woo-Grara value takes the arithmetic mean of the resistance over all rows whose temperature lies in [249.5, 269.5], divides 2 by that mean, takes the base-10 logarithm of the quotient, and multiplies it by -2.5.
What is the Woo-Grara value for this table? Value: 3.77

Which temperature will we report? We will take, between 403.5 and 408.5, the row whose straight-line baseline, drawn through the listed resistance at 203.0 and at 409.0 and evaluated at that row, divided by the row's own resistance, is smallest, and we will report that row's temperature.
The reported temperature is 406.0 K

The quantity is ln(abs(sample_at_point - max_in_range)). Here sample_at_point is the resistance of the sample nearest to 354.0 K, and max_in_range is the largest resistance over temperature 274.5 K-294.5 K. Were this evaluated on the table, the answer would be 2.6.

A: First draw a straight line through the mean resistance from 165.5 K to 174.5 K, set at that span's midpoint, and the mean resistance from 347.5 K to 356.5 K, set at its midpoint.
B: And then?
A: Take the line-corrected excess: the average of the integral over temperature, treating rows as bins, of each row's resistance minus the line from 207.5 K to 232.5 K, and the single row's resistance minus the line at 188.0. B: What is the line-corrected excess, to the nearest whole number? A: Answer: -28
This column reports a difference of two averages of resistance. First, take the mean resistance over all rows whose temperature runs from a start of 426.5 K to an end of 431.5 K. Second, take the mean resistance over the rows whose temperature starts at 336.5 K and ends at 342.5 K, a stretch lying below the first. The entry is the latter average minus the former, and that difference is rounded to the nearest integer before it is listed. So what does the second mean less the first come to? 1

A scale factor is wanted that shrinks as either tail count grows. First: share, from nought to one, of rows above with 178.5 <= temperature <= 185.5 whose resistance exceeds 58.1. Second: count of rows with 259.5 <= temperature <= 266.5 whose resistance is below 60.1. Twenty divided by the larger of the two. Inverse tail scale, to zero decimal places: 20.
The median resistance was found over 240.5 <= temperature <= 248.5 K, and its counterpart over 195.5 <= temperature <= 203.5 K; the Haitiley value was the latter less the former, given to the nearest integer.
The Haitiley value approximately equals -1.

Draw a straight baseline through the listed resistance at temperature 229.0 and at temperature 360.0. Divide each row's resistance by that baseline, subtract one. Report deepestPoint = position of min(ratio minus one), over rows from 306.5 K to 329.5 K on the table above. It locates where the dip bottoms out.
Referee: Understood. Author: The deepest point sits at 313.0 K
